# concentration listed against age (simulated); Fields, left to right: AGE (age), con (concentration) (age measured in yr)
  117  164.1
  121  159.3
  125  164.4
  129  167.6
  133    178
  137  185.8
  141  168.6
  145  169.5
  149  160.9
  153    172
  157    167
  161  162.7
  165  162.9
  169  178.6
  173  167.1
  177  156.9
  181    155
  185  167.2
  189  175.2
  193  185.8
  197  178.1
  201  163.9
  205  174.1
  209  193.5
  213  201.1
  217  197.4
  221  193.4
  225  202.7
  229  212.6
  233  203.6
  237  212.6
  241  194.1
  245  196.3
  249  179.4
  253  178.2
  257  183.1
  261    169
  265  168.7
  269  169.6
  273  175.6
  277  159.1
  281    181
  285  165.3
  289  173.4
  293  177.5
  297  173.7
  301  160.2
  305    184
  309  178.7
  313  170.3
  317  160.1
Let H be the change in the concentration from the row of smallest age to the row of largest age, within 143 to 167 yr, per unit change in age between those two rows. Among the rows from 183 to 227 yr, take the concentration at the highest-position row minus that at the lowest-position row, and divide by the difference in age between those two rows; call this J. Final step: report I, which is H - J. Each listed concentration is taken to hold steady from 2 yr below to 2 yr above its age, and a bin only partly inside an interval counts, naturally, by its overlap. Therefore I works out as -1.2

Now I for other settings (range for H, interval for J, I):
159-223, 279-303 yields 1.6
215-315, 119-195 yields -0.7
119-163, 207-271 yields 0.5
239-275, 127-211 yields -0.9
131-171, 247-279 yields 0.7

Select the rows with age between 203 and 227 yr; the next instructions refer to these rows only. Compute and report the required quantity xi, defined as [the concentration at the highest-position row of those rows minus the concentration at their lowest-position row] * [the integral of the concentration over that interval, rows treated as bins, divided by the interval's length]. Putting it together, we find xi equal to 5540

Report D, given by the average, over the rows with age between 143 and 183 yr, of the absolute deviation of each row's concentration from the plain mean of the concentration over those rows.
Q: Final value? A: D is 6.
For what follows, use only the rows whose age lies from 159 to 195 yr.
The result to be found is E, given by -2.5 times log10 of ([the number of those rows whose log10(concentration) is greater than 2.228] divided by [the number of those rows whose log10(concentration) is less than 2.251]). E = 0.9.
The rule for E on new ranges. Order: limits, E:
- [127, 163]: 0.8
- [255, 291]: 0.4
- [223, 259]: -2.4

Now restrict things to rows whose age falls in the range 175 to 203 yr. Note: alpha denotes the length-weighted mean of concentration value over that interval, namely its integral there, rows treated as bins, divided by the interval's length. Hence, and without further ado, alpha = 169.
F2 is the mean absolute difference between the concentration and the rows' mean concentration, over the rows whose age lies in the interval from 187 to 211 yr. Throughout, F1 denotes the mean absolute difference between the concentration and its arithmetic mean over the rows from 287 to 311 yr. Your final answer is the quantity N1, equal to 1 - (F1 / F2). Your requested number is 0.3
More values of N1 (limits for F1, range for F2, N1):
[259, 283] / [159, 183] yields 0.1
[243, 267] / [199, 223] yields 0.4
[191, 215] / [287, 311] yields -1.0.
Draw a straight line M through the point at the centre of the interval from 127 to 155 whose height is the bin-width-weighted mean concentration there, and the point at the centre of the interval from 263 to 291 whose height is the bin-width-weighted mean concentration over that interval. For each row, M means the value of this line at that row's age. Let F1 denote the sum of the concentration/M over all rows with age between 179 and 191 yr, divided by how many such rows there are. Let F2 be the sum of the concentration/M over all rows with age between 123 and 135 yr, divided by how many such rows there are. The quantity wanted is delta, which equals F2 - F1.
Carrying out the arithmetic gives 0.02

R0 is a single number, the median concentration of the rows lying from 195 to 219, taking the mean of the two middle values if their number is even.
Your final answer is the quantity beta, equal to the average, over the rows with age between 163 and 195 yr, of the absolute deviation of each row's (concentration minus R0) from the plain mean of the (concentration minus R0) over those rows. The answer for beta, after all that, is 8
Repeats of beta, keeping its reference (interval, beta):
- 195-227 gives 12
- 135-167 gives 5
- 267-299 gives 5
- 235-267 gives 12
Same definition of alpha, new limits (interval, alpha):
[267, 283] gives 171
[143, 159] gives 167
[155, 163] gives 165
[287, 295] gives 175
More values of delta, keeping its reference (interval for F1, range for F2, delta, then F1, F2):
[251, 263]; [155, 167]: -0.08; 1.04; 0.96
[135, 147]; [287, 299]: 0.01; 1.02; 1.03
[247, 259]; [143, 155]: -0.08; 1.06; 0.98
